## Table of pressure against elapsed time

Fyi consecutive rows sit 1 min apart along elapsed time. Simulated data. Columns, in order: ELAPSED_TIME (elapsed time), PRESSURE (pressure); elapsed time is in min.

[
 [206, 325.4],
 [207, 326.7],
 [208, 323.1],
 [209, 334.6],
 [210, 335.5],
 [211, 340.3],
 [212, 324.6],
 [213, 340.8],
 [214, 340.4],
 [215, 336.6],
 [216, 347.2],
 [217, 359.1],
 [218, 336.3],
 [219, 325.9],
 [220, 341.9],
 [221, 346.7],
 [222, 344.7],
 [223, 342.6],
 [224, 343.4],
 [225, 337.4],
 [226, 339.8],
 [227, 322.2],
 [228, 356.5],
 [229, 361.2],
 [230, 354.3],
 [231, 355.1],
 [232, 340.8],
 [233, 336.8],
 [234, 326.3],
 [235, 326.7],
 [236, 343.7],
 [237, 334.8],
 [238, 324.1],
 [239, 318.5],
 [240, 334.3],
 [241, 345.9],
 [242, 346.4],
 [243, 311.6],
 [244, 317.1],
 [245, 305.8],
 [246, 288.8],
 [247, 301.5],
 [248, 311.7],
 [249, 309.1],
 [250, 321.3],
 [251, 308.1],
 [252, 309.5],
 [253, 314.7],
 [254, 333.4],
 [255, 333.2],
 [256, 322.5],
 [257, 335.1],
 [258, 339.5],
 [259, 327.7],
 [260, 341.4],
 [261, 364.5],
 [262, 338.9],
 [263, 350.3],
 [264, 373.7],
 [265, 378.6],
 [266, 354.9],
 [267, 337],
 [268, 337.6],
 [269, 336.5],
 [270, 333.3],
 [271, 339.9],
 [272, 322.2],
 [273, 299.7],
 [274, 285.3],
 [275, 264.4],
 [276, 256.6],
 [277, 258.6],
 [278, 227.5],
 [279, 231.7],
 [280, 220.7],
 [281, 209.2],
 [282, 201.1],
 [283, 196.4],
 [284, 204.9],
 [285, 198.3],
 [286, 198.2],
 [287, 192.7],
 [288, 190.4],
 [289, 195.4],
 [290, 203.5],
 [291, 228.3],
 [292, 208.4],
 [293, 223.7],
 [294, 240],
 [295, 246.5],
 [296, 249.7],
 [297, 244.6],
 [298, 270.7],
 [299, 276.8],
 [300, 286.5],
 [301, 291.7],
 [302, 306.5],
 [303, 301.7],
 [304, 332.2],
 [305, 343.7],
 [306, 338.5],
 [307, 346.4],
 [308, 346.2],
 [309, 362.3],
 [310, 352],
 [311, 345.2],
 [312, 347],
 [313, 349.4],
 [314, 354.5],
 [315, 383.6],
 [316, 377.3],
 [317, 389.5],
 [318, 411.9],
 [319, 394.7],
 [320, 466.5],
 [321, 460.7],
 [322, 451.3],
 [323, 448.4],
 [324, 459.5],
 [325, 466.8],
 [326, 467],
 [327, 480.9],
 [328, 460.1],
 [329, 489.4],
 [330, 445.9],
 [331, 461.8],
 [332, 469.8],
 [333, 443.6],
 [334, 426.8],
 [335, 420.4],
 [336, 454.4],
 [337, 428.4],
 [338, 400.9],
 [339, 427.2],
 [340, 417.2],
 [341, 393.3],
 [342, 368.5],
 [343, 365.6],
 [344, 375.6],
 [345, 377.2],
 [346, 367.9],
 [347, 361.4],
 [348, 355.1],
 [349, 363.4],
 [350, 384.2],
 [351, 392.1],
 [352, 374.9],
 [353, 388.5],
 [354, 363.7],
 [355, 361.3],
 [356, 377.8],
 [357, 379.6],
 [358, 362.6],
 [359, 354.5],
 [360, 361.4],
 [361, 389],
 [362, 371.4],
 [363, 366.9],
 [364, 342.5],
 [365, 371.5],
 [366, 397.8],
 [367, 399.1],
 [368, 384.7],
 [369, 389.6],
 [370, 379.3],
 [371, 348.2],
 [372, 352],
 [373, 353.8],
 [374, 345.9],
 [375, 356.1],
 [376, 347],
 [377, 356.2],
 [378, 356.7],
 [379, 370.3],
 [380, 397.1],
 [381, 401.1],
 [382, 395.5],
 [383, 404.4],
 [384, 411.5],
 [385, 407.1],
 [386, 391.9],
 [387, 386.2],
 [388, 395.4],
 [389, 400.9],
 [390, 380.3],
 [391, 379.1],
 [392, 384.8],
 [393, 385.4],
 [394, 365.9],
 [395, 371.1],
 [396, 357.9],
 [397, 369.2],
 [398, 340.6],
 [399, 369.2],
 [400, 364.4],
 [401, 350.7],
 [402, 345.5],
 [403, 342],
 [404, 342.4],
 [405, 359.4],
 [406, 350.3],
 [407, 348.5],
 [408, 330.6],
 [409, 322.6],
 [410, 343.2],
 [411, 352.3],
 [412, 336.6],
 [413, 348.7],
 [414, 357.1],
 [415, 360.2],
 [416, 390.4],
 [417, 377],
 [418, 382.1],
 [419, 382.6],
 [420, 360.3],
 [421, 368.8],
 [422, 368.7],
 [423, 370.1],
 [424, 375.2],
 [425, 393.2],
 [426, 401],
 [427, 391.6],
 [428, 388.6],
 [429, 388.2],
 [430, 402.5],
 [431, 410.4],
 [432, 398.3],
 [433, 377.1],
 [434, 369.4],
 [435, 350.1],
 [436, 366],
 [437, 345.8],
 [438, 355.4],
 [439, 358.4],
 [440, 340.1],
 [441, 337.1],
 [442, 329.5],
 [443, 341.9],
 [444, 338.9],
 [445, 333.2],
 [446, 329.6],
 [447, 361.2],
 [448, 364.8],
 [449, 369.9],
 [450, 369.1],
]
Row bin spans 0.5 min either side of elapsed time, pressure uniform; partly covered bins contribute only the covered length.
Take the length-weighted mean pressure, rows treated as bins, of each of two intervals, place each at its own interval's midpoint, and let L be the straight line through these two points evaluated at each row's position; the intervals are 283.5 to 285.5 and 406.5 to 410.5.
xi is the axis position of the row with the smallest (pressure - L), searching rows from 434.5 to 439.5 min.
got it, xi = 437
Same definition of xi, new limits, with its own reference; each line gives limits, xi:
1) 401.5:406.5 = 404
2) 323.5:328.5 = 328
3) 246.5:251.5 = 247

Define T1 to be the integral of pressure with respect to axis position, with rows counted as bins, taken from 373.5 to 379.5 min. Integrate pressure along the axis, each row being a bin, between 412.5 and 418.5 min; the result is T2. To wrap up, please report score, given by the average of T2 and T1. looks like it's 2174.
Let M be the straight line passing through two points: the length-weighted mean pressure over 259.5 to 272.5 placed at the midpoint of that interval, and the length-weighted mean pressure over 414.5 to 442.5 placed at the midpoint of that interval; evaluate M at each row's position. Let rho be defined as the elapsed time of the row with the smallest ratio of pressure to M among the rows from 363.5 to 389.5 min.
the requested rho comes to 364 min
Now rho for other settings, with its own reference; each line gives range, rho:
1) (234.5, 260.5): 246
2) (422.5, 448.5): 446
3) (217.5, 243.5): 243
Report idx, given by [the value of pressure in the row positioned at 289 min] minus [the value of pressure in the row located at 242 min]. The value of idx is -151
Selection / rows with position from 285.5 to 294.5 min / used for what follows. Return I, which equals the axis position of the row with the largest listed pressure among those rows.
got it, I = 294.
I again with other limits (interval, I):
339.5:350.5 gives 340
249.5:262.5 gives 261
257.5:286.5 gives 265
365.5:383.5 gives 383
